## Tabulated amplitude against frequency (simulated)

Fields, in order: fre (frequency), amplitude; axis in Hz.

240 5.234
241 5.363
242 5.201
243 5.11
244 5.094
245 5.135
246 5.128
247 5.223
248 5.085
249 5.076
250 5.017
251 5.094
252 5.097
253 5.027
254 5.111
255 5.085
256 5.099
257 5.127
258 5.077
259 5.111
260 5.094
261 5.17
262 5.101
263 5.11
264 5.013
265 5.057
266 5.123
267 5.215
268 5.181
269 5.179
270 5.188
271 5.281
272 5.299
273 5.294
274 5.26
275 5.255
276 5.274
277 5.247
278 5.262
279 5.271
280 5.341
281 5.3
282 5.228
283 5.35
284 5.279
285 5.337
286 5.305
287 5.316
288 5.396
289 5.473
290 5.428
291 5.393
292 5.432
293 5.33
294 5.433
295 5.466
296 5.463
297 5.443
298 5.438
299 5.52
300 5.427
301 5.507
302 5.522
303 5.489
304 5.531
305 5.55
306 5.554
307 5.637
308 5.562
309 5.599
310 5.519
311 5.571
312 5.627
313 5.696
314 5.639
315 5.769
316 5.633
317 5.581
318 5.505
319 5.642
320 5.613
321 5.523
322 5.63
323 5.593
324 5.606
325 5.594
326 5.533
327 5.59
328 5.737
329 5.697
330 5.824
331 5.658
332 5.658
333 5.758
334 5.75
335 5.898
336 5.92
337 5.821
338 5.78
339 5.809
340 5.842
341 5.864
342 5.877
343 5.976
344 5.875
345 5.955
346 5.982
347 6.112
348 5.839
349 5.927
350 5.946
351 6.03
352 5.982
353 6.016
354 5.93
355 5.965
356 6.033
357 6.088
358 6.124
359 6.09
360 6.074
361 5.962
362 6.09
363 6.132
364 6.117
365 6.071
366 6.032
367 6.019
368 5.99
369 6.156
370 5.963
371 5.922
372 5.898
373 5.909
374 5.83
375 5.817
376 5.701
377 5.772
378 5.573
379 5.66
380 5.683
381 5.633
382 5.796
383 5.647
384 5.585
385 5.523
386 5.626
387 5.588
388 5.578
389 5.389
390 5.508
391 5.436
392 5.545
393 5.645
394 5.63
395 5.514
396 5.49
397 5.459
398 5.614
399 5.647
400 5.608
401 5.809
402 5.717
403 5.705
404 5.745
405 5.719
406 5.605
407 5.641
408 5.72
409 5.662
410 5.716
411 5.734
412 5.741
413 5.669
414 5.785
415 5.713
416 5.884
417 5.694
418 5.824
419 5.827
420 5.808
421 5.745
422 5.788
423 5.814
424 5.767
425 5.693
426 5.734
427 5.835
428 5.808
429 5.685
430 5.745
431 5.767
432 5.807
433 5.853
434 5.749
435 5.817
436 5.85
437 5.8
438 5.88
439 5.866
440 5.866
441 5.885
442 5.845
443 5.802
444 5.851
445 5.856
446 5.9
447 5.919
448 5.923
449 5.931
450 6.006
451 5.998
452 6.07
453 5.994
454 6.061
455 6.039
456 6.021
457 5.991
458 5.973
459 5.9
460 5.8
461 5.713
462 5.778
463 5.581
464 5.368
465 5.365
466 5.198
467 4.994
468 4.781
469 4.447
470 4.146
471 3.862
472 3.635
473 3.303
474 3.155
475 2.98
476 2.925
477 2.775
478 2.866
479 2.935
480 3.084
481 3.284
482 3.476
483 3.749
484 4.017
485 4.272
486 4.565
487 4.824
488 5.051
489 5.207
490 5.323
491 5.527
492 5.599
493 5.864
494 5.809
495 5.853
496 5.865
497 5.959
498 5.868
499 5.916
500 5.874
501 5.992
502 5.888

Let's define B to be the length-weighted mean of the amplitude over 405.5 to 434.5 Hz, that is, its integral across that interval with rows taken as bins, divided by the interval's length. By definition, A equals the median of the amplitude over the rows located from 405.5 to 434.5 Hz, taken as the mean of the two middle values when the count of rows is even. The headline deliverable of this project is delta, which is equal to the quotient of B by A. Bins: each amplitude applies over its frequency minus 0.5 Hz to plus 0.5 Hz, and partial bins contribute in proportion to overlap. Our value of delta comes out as 1.00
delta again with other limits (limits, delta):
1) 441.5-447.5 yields 1.00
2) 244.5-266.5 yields 1.00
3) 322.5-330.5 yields 1.01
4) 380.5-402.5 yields 1.00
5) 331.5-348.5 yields 1.00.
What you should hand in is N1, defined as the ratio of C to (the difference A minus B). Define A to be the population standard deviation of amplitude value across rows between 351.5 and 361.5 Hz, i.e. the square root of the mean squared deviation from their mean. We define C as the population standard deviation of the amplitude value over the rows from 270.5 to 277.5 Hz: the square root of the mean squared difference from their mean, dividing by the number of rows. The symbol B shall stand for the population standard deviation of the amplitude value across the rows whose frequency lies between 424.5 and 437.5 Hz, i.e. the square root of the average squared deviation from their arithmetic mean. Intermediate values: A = 0.062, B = 0.05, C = 0.02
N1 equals 2.1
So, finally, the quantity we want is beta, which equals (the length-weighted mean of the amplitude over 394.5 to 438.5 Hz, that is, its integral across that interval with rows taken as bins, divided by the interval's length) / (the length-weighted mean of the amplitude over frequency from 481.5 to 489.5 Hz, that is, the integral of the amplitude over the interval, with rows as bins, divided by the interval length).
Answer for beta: 1.30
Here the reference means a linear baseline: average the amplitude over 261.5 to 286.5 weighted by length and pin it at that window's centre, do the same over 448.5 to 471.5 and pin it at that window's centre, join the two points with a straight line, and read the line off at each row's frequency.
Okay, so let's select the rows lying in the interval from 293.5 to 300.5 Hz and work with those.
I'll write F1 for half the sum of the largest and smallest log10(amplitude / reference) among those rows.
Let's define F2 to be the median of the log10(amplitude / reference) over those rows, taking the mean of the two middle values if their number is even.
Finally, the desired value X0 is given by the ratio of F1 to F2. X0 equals 1.15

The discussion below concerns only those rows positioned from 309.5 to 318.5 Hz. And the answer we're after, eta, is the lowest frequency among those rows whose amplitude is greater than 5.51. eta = 310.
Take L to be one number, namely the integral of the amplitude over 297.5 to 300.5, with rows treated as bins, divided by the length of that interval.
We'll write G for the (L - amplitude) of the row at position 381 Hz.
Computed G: -0.17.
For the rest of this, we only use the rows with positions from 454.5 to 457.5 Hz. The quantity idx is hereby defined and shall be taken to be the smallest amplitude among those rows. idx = 5.991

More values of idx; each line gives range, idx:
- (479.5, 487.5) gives 3.084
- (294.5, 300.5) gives 5.427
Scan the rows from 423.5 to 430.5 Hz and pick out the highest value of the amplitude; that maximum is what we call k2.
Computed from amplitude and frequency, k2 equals 5.835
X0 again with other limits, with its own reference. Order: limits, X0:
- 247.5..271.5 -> 0.73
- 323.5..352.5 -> 0.96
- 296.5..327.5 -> 1.12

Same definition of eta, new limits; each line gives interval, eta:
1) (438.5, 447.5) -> 439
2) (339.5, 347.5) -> 340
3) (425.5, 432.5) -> 426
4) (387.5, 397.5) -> 388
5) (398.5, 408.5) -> 399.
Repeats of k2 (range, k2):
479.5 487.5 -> 4.824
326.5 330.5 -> 5.824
